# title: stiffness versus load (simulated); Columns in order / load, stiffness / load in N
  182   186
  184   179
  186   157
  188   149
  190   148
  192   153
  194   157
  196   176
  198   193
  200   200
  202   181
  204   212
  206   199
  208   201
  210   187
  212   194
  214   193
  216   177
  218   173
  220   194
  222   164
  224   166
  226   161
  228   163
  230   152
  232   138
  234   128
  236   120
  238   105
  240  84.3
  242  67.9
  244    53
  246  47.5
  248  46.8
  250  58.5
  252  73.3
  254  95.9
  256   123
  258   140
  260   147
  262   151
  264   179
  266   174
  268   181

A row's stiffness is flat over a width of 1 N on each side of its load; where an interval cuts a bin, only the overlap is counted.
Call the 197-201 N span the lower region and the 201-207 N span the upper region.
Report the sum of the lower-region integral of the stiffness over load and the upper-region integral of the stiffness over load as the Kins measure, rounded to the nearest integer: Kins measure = 1970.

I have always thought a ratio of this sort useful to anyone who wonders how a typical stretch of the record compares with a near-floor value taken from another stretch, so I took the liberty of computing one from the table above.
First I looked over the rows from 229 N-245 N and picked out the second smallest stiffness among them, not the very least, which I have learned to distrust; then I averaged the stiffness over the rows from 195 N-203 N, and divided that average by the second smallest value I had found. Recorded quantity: 2.8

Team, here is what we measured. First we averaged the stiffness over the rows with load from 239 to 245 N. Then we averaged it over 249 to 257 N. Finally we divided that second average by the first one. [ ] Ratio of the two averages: 1.3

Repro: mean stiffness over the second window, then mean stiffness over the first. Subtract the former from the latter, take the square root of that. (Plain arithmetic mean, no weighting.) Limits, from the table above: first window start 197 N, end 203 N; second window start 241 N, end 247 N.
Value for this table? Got 11.6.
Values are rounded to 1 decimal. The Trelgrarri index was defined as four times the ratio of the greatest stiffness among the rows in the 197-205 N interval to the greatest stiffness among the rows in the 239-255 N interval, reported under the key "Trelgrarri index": 8.8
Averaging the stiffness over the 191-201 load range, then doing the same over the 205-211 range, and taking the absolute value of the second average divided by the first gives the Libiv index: 1.1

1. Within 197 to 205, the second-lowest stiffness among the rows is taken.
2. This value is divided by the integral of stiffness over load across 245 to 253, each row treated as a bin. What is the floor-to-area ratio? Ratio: 0.427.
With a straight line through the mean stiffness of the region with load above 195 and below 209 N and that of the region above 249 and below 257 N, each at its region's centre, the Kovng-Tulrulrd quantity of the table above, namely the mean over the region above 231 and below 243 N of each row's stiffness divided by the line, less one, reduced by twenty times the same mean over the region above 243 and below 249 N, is 10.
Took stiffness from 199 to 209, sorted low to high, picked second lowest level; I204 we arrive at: 199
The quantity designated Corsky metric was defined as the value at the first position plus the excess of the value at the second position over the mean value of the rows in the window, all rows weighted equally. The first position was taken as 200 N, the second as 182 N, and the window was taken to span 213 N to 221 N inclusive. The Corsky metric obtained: 202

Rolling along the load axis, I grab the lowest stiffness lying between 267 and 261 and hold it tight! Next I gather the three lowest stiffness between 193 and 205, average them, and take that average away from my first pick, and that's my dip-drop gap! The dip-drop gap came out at -20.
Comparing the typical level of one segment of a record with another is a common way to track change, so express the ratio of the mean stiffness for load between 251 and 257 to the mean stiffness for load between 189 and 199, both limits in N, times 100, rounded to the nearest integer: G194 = 59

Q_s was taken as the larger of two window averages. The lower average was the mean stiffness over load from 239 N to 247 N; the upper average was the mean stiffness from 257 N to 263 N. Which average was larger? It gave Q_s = 146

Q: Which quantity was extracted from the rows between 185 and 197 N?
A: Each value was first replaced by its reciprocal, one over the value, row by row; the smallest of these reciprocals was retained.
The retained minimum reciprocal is 0.0057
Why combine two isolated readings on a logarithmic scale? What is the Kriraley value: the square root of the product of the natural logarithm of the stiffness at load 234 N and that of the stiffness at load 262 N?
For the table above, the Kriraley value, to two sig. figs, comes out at 4.9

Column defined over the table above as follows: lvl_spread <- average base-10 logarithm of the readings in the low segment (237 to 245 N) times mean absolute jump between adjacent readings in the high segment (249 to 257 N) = 40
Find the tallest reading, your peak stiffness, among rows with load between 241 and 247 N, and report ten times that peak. 679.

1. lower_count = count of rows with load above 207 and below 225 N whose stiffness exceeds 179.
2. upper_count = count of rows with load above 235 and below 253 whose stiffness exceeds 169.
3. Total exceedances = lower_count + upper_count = 5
